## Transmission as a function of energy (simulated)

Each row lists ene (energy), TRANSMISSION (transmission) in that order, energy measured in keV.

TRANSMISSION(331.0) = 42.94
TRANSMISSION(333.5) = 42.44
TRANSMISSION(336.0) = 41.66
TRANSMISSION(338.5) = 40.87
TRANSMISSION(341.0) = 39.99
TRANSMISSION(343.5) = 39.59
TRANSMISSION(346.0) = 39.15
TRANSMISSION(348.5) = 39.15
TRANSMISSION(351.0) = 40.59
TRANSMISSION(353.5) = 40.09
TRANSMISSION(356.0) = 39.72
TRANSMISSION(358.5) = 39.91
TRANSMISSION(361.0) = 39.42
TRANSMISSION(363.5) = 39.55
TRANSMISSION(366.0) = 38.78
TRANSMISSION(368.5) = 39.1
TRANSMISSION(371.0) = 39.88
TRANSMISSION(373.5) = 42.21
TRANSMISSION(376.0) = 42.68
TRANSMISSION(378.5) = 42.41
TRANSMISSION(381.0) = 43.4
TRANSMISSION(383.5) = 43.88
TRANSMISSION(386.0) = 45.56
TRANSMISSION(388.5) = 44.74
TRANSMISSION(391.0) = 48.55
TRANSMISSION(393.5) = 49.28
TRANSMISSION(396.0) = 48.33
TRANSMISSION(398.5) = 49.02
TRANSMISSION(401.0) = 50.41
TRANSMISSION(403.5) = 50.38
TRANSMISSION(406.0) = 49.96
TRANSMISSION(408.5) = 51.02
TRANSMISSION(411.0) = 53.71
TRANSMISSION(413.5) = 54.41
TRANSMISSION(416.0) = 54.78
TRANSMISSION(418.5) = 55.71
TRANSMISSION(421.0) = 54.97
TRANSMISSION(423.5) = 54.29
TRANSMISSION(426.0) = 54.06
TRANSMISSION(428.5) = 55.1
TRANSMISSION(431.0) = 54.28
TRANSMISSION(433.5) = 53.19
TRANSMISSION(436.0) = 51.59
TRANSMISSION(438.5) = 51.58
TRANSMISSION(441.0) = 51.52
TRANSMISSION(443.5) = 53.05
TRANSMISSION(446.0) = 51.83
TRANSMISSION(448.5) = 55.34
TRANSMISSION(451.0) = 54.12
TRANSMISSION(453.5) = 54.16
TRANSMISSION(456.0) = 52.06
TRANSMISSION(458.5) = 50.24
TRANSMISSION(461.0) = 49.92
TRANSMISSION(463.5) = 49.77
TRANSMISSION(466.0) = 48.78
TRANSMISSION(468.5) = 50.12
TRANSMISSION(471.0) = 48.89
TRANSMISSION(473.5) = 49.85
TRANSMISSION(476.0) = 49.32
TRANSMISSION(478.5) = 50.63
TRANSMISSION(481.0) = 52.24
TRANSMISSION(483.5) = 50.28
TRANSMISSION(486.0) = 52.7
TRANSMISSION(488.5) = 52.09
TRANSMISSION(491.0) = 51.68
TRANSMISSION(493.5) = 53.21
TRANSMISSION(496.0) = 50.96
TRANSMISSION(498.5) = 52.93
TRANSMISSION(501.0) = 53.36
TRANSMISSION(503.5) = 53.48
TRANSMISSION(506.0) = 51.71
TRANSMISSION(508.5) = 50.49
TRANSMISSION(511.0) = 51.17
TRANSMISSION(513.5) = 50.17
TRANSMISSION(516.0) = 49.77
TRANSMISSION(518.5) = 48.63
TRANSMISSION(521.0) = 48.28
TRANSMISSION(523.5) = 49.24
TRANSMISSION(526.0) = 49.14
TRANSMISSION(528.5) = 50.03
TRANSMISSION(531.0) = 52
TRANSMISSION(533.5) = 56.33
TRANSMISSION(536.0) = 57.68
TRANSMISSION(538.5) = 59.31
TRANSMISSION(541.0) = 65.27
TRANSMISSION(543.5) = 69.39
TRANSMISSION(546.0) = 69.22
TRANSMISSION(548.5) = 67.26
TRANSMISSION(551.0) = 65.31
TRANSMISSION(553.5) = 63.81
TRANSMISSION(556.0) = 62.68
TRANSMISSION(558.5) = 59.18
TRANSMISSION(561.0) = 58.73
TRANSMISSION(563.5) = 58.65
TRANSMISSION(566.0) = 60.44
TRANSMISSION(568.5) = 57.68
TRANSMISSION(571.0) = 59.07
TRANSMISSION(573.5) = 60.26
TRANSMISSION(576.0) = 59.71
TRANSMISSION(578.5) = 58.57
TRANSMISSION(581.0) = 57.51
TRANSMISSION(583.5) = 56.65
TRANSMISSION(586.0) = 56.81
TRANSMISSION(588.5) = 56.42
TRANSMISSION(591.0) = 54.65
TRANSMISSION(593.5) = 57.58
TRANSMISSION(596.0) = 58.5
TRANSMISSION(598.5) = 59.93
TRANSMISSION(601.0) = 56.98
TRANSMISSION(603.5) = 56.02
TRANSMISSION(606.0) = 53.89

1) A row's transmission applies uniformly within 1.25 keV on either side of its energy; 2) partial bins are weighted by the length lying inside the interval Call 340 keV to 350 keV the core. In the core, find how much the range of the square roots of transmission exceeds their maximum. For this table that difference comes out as -6.26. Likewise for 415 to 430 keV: -7.35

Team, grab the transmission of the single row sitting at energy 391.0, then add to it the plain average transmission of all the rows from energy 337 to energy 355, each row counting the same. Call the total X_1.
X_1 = 88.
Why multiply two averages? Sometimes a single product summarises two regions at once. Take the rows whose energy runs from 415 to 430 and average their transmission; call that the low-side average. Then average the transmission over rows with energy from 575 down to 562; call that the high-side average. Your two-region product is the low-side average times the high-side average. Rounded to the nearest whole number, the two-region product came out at 3246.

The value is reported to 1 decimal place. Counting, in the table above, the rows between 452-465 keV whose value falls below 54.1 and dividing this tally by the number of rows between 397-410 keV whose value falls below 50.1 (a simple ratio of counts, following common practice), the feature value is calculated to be 2.0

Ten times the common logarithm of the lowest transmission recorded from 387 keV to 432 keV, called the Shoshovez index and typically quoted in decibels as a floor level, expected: 16.5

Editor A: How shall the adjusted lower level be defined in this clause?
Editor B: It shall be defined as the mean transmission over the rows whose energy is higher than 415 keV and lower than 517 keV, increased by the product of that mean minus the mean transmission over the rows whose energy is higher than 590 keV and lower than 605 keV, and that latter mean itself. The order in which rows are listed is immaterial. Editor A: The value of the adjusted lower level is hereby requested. -245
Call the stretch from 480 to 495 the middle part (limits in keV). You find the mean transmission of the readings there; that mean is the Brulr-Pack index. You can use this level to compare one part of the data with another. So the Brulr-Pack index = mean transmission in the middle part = 52.0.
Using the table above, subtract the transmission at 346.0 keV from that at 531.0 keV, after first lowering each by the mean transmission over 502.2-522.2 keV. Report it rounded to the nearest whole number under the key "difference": 13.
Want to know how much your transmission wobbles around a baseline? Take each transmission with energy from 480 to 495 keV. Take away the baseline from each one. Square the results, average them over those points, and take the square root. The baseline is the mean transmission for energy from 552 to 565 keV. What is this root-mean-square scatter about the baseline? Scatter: 9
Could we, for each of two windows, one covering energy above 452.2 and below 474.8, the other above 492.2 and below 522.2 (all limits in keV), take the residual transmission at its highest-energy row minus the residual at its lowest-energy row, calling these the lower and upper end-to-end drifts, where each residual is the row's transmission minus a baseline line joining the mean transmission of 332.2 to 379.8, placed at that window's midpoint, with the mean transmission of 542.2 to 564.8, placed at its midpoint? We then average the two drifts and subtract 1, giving -8.4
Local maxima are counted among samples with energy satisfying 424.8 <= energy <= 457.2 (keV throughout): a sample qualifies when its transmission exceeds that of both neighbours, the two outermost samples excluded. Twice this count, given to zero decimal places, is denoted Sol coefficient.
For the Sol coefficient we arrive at 8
